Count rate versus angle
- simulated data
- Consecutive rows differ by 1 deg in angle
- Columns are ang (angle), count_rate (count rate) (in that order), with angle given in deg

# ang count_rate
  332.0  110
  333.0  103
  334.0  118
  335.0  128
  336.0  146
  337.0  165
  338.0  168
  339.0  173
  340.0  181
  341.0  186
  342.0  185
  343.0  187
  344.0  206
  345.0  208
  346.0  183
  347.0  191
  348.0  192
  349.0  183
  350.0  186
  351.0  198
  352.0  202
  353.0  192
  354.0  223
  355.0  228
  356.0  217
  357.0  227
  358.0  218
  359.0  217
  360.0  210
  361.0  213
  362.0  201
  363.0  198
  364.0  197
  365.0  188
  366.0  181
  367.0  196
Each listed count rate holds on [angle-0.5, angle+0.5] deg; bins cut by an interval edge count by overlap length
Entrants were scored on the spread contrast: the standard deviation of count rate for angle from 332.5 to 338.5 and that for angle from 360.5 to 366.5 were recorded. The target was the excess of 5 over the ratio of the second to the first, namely 4.6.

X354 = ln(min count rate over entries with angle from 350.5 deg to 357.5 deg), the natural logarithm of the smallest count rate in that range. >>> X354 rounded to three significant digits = 5.26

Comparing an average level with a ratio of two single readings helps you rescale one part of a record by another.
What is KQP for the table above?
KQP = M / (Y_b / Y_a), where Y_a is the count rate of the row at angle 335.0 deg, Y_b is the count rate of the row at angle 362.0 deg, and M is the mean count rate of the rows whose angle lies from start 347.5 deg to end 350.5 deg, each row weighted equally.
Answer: 119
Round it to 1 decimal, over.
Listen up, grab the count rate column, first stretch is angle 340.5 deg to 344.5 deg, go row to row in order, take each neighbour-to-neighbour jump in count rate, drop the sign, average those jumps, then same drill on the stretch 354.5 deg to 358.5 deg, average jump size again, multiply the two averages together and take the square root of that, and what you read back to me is 8.6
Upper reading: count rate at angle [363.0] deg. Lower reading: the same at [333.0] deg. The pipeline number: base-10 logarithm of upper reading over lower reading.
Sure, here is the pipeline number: 0.28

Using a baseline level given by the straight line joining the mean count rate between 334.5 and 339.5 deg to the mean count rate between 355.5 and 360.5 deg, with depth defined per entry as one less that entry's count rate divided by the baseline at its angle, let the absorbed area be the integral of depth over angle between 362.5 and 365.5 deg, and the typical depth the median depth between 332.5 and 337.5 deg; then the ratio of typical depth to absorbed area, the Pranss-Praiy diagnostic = 0.3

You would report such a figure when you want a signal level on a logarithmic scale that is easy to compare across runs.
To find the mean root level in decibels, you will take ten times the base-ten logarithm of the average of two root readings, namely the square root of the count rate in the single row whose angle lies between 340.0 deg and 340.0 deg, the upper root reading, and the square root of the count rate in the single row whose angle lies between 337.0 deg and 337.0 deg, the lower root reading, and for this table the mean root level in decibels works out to 11.2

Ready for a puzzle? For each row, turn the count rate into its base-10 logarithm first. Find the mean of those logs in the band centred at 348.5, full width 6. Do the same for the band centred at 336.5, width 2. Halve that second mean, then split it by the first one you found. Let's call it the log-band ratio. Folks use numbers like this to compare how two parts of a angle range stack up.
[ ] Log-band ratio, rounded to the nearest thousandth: 0.481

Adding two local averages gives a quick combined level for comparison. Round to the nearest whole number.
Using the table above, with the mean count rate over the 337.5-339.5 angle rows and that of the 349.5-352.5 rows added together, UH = 366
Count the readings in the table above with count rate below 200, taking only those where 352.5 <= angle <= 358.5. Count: 1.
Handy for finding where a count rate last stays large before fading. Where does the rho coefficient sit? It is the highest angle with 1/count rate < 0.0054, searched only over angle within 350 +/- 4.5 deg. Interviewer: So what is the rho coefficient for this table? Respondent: 354.0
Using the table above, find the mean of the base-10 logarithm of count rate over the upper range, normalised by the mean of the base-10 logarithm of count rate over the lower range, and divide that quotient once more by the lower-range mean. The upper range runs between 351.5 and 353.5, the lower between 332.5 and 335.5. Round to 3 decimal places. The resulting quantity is 0.539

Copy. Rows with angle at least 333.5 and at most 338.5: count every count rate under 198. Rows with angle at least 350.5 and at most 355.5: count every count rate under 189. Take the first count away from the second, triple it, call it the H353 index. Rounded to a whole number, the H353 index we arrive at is -15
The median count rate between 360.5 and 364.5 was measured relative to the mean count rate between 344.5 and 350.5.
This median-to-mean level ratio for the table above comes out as 1.05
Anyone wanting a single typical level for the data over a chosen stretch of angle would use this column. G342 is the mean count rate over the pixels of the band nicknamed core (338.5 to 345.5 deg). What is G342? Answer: 189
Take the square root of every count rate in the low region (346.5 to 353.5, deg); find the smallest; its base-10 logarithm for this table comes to 1.13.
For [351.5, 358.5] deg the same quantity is 1.14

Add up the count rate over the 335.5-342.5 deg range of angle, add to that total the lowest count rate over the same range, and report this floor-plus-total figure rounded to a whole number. 1350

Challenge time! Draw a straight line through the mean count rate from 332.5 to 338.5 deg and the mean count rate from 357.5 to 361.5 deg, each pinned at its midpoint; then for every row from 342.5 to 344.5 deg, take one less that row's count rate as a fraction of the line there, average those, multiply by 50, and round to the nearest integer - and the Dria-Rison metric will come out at -10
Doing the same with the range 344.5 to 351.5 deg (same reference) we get -4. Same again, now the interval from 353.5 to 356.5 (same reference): -6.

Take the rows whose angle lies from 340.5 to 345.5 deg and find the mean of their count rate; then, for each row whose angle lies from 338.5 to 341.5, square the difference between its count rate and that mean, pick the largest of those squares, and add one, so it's 459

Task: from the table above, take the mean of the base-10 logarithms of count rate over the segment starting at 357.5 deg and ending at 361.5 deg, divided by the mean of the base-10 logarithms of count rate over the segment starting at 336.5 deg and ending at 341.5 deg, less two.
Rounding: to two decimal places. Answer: -0.96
